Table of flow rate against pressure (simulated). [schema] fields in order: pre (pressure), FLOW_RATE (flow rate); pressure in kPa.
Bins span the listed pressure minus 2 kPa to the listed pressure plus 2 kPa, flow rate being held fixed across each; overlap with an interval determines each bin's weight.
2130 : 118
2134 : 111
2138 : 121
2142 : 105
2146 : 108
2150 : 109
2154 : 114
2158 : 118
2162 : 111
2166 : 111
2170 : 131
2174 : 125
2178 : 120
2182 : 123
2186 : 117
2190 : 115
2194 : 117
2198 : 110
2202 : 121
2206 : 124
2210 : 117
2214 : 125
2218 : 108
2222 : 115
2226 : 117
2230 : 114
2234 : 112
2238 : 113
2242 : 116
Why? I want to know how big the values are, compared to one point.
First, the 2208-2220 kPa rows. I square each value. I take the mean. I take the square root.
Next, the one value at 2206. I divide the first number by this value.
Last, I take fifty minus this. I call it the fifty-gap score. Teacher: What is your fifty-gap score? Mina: 49.1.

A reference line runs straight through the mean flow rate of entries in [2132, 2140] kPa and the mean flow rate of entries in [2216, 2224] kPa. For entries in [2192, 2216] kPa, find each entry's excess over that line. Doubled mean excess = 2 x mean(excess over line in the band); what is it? 13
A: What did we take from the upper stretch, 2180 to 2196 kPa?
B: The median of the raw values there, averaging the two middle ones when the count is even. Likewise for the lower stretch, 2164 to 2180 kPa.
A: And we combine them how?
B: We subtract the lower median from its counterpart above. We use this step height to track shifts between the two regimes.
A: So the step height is -5.5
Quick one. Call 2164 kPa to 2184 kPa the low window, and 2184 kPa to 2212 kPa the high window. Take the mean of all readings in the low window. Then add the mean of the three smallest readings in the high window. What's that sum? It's 236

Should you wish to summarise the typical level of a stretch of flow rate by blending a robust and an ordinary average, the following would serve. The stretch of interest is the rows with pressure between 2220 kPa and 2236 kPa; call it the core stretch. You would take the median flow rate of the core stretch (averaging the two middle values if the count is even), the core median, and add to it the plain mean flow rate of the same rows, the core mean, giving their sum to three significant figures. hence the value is 229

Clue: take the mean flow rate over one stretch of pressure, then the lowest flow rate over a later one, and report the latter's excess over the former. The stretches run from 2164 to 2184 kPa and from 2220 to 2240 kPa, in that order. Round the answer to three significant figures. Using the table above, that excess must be -10.0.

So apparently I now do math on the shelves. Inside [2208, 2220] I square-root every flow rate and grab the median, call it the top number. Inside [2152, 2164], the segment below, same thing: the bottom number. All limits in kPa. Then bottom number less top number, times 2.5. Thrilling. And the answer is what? -0.3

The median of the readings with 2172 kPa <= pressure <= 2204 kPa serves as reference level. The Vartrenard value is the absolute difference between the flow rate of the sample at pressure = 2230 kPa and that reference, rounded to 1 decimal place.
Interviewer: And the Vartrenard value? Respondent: 4.5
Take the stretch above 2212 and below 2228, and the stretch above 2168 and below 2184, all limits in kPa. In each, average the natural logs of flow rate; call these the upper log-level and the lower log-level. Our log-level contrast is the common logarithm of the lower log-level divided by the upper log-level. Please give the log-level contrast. 0.006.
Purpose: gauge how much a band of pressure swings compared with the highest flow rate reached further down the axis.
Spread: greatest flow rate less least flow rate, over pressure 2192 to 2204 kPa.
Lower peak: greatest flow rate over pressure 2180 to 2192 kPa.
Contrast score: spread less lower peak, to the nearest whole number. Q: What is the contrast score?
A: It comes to -112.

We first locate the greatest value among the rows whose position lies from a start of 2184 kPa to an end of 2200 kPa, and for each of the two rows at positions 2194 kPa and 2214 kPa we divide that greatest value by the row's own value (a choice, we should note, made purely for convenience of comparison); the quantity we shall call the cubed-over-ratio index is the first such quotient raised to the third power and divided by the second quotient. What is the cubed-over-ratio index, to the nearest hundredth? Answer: 1.07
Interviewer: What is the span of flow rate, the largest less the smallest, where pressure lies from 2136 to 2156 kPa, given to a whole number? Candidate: 16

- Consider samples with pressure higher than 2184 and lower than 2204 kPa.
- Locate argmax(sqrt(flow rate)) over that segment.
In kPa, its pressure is 2202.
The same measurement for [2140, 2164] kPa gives 2158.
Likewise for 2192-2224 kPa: 2214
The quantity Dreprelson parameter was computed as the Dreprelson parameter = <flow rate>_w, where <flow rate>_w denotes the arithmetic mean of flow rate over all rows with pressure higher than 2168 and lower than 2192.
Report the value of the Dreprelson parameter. 122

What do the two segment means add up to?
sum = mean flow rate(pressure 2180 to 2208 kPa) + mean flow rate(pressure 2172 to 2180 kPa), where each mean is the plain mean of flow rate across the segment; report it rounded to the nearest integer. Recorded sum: 241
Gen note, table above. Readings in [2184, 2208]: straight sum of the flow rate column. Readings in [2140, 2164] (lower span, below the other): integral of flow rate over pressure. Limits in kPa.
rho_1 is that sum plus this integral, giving 3364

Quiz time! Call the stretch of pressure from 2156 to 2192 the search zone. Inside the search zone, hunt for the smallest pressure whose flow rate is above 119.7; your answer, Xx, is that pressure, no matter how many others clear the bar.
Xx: 2170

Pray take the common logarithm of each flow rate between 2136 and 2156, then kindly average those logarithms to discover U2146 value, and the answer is 2.05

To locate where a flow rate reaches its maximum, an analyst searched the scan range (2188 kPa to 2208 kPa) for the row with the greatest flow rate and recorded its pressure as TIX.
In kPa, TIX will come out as 2206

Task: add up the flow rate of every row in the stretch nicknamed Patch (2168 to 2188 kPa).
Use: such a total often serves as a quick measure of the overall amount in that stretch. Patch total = 616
